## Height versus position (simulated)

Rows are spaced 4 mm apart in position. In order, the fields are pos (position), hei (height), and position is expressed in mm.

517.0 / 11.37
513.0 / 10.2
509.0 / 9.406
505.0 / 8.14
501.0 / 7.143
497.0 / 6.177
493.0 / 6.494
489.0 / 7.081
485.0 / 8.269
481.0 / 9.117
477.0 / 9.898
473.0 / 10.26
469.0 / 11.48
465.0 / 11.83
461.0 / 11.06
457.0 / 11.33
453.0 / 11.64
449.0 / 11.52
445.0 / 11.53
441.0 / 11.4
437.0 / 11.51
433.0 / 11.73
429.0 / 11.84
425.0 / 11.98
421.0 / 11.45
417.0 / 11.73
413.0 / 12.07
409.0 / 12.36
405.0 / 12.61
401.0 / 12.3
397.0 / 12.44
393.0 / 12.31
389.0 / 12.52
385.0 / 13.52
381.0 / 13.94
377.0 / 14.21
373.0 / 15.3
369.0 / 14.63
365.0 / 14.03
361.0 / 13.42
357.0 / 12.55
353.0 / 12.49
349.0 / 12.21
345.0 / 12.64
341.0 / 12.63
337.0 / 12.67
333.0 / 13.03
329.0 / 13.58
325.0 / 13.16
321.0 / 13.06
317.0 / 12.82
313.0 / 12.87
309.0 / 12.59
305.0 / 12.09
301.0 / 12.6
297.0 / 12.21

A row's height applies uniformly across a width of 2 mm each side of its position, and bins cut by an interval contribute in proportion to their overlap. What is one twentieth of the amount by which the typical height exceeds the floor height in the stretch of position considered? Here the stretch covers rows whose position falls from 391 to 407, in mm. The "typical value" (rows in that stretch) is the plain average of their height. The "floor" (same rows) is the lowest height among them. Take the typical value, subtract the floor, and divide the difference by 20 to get 0.01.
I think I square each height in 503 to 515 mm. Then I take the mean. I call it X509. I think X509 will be 86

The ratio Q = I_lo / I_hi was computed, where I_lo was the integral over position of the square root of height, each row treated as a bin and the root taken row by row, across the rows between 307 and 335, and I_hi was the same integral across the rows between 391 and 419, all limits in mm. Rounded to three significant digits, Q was 1.03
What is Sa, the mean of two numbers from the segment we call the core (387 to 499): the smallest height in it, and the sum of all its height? 156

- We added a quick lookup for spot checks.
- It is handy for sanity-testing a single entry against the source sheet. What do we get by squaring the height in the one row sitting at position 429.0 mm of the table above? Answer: 140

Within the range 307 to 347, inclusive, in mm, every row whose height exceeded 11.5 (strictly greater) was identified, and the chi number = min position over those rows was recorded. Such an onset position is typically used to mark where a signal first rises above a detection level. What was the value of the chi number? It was 309.0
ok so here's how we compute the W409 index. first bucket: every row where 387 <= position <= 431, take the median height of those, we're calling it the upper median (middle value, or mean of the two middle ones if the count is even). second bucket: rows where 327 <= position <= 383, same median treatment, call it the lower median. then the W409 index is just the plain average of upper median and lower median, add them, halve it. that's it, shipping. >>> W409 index 12.8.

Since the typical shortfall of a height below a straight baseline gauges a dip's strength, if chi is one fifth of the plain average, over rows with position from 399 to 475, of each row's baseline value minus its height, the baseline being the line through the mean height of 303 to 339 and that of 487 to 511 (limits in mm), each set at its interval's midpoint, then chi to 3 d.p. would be -0.471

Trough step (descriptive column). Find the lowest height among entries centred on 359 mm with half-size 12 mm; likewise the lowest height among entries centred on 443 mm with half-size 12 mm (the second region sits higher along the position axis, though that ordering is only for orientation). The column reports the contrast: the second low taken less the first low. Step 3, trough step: -0.81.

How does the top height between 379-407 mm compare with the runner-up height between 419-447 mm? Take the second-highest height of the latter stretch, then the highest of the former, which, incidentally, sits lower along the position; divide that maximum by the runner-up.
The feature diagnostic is 1.18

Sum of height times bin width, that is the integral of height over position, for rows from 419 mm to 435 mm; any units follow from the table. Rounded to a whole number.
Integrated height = 188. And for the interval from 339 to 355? 200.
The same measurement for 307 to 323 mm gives 205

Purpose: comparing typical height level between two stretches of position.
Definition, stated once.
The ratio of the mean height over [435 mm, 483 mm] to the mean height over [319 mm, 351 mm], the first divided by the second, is 0.86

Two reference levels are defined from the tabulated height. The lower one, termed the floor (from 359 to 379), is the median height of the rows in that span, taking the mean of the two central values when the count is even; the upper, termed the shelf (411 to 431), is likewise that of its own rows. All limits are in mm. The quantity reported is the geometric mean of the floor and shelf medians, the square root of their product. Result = 13.0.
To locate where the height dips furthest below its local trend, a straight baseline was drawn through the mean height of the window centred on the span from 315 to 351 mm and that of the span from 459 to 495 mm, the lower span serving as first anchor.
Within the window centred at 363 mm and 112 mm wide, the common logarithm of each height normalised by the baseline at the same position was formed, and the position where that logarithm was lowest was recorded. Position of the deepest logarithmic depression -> 309.0 mm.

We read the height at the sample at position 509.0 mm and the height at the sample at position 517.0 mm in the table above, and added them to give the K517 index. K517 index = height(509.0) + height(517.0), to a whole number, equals 21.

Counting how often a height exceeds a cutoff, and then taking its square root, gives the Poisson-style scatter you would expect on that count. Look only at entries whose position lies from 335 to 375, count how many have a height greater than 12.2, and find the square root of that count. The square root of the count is 3.2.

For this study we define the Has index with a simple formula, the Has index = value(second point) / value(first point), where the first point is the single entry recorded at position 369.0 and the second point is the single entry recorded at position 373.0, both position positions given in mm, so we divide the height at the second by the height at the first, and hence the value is 1.05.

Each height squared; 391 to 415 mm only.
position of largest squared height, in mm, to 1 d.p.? 405.0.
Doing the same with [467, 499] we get 469.0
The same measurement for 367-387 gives 373.0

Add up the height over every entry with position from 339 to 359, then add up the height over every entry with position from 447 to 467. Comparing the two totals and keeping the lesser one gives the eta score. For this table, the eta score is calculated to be 57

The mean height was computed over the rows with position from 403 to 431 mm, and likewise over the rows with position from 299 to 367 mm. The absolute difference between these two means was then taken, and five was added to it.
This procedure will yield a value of 5.8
